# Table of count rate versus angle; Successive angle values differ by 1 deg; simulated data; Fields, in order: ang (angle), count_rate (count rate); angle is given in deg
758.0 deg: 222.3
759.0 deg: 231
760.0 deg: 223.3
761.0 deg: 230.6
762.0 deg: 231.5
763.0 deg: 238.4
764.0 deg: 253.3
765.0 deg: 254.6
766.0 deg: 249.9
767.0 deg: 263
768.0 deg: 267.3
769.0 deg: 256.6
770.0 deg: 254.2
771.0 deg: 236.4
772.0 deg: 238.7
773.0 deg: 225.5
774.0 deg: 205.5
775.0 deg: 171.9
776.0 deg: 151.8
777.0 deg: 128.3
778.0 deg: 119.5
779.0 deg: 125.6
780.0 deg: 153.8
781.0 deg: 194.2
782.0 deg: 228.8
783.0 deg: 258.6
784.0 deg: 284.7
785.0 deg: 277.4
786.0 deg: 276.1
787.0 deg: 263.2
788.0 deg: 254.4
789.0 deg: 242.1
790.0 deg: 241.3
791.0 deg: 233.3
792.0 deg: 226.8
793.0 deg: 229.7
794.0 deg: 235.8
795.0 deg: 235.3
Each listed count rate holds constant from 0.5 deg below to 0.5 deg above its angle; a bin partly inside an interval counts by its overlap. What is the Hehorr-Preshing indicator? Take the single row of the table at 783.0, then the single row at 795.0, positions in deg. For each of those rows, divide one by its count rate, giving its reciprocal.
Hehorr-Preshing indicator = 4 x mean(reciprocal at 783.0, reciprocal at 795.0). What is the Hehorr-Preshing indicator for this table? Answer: 0.0162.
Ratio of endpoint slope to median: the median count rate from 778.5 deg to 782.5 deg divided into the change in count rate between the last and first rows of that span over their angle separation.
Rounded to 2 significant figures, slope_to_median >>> 0.20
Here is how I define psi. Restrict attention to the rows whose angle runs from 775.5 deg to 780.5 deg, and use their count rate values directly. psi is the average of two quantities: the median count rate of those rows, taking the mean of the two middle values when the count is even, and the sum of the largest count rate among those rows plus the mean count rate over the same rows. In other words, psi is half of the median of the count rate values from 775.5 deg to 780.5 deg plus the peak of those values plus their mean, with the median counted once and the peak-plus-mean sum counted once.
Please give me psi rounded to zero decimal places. 209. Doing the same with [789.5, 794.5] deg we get 354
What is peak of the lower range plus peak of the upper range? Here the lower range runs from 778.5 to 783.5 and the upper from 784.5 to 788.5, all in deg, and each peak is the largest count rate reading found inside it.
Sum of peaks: 536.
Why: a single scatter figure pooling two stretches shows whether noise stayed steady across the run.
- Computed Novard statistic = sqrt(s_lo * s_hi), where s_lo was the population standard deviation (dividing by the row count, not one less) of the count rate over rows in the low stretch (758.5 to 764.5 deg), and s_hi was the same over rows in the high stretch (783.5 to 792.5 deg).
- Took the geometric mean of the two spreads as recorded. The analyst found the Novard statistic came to 13.6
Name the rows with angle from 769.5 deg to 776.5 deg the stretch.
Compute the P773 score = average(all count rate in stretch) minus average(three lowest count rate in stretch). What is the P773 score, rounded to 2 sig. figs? 36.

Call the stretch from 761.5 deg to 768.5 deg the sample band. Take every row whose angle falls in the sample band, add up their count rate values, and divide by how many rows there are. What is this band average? 251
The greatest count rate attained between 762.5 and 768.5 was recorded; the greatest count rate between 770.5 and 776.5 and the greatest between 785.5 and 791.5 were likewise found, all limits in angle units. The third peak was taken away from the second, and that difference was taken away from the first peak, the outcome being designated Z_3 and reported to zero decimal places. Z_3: 305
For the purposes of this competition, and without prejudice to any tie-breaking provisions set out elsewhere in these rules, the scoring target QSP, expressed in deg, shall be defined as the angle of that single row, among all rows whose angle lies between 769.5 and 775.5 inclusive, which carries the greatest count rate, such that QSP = 770.0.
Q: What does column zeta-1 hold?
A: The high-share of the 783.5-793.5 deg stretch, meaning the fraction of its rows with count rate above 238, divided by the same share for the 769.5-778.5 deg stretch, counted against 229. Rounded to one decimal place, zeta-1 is 2.1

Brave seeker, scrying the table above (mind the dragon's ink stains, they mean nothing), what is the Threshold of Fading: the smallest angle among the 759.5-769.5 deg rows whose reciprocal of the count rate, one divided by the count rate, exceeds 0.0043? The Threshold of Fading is 760.0 deg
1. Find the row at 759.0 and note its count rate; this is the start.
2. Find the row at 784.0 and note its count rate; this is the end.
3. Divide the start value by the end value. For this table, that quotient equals 0.81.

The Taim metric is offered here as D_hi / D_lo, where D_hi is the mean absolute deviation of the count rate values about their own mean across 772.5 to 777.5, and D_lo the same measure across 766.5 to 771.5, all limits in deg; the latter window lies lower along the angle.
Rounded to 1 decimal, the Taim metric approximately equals 3.8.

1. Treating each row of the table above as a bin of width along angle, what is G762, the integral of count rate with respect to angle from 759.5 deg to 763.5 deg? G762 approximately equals 924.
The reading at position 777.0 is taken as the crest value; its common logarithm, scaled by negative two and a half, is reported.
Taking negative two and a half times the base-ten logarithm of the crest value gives -5.27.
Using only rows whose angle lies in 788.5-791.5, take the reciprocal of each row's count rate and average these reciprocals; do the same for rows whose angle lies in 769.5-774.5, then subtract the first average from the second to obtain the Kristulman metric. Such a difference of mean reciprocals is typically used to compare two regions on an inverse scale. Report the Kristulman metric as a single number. 0.0001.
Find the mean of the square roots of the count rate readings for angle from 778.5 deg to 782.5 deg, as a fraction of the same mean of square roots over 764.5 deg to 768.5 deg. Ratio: 0.8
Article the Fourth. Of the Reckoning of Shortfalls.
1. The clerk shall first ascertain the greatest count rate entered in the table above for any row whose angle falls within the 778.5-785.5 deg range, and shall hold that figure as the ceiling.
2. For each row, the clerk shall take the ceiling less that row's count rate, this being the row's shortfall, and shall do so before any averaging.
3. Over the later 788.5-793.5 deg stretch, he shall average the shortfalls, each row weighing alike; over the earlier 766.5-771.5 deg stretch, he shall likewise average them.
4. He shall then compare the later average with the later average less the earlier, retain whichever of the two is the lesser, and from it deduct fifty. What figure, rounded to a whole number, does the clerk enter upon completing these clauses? -29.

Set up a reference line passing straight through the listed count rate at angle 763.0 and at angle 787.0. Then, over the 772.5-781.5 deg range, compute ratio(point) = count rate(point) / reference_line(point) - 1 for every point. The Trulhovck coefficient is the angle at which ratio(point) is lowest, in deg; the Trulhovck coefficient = 778.0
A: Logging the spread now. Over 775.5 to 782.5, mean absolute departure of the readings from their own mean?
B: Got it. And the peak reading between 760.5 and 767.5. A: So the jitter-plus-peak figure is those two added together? 294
